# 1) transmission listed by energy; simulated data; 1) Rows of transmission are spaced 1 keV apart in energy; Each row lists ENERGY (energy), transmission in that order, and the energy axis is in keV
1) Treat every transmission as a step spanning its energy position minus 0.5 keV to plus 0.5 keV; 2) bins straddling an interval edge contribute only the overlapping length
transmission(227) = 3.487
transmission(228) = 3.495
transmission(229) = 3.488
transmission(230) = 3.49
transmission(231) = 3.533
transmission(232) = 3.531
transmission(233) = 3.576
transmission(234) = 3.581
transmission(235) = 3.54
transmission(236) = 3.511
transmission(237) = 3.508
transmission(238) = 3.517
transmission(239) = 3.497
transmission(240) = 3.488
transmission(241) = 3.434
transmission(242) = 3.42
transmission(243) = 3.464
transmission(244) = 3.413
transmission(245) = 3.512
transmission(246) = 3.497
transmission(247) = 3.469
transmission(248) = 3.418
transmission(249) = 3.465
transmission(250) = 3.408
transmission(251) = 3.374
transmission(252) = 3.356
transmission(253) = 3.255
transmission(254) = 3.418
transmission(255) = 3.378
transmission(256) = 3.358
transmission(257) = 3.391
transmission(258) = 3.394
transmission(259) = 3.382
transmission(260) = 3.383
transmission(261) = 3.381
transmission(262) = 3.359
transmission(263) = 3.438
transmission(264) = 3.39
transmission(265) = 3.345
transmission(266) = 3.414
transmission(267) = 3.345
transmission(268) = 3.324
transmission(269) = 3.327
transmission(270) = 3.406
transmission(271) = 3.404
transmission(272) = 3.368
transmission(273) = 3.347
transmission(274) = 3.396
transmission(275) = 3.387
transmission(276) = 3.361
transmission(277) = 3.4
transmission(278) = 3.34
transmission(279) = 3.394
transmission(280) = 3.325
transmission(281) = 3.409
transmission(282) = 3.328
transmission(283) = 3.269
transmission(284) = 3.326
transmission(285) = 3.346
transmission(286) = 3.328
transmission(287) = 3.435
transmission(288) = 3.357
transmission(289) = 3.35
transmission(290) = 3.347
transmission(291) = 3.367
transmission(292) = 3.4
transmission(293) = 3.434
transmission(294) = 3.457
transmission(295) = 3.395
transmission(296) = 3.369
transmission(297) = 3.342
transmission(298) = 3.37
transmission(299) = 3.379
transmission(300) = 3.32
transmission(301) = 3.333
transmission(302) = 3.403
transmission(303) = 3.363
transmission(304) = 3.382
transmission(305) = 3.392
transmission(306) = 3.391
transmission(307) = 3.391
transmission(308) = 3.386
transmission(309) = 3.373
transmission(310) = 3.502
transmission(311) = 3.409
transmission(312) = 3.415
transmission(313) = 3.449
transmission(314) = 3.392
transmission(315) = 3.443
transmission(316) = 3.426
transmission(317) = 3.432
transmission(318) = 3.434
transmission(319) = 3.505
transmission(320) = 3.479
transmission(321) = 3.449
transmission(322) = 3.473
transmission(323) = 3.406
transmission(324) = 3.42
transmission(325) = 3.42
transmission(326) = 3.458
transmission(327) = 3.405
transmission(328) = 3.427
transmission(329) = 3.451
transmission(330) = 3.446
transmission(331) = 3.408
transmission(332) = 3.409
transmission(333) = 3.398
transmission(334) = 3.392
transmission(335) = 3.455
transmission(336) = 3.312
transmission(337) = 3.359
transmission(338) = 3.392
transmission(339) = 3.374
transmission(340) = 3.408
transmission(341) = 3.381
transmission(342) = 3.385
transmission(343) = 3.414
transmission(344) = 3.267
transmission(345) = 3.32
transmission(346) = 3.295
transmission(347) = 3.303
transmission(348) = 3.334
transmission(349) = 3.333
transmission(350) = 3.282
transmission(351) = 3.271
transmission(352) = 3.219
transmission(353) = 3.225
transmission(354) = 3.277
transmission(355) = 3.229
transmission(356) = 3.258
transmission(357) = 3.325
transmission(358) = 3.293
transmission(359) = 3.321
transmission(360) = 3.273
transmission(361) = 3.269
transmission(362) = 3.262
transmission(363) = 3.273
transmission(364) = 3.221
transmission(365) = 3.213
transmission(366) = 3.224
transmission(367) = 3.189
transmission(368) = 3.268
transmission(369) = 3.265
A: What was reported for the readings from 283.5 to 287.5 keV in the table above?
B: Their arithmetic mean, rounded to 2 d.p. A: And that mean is 3.36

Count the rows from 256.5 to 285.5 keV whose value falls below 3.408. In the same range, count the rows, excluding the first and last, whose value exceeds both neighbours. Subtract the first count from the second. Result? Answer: -17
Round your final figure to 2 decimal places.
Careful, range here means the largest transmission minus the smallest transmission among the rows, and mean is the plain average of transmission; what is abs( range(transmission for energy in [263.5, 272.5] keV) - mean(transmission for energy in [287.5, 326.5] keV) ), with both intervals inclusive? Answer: 3.32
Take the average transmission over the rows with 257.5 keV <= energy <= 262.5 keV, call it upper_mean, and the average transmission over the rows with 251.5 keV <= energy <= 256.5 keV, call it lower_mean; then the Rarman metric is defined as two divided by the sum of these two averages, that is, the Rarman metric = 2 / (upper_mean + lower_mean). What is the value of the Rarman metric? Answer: 0.297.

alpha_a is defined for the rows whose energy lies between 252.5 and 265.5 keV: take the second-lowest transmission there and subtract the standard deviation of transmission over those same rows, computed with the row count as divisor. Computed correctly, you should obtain 3.30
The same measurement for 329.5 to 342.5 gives 3.32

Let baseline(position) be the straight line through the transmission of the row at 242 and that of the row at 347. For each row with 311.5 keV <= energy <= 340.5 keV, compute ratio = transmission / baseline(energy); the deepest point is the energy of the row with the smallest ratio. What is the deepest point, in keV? 336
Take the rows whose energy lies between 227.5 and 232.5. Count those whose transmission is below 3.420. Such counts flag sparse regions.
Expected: 0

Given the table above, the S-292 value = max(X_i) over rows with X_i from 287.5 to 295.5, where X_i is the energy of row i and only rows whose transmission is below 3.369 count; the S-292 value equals 291 keV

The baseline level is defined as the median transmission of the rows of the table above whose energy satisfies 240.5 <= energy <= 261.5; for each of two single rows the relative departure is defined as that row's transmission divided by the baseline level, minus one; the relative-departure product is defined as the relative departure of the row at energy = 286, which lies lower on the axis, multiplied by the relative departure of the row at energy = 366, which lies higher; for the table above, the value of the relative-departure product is 0.0013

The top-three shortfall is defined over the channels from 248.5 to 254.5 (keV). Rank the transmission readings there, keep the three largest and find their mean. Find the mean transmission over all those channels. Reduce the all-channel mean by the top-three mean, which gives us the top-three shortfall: -0.0510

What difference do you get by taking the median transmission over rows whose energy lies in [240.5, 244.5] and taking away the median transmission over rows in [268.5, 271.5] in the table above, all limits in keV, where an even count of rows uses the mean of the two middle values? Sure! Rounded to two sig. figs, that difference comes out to 0.023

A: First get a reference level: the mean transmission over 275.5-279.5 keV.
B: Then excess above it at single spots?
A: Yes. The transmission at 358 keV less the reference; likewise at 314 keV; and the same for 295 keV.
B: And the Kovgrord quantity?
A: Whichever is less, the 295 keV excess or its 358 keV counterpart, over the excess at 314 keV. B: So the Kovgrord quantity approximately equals -4.4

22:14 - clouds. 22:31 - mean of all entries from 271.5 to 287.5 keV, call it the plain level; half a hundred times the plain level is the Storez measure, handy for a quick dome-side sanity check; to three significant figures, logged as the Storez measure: 168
